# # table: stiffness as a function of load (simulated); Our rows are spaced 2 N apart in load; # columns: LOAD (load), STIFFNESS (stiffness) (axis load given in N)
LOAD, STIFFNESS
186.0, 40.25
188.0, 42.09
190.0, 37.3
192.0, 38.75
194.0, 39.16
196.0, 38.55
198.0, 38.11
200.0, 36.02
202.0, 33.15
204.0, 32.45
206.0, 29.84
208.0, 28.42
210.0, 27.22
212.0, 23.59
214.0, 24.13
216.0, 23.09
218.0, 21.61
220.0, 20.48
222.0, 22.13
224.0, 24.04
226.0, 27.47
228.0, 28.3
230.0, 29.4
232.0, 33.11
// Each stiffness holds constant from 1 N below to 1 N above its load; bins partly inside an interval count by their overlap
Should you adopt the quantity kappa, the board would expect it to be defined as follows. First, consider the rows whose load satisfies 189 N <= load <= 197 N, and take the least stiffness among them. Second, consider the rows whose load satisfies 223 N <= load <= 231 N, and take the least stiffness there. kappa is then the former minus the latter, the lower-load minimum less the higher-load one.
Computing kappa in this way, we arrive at 13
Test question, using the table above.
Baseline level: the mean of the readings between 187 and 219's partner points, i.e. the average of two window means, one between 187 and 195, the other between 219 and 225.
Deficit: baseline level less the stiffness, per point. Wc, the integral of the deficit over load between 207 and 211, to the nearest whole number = 12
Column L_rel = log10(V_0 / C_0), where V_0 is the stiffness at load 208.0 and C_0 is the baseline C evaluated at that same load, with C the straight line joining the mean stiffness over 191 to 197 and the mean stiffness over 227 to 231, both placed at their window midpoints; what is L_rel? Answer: -0.088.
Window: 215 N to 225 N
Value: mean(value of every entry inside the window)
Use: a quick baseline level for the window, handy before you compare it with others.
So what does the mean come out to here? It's 22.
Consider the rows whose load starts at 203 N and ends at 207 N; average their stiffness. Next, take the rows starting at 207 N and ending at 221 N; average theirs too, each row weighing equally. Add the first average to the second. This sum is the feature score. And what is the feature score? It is 55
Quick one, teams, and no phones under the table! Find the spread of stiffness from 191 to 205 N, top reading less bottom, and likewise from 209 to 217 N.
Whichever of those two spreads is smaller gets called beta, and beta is 4.1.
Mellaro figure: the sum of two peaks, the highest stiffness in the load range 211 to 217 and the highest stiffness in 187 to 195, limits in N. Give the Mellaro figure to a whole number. 66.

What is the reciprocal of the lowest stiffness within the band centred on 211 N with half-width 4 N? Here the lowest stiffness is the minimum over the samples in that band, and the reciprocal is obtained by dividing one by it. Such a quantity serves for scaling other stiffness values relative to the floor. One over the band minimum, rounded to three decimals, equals 0.042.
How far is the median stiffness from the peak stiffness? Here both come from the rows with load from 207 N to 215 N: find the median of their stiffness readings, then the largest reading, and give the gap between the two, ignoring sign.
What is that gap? 2.7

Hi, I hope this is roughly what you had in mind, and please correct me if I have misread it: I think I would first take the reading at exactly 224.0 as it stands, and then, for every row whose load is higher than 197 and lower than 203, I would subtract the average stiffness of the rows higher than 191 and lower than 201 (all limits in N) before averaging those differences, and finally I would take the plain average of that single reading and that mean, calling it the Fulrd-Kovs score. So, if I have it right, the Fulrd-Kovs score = 11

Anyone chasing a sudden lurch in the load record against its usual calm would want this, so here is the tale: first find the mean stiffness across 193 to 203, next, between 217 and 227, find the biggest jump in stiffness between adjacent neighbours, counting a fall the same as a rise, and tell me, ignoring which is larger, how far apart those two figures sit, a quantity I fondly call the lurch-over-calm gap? 34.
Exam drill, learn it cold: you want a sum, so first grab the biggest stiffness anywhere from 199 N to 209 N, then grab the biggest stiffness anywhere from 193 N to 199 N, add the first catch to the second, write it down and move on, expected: 75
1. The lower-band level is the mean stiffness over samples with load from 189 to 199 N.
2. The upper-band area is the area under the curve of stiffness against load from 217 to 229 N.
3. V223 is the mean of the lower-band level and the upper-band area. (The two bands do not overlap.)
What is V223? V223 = 163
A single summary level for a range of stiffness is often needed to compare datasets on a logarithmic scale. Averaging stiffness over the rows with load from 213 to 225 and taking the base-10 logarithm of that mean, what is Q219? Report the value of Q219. 1.35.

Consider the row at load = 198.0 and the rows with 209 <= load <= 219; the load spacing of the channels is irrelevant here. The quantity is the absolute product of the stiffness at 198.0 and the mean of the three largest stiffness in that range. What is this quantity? 952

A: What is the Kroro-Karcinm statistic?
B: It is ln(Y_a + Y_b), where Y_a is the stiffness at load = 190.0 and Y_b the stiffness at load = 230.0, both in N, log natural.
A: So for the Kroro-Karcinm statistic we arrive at 4.20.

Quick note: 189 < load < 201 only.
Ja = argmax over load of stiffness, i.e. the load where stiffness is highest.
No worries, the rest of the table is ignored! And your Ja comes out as 194.0 N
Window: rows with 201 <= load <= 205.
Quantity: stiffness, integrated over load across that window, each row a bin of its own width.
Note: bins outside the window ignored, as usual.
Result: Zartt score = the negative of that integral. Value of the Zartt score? -131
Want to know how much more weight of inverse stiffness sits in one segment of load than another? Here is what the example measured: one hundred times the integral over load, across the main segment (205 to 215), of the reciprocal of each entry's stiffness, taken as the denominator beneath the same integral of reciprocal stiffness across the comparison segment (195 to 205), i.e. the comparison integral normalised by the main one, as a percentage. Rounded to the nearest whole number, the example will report 74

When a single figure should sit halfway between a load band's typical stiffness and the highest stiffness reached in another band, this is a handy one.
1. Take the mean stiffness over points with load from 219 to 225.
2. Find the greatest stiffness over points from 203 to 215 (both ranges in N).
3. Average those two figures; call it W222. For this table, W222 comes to 27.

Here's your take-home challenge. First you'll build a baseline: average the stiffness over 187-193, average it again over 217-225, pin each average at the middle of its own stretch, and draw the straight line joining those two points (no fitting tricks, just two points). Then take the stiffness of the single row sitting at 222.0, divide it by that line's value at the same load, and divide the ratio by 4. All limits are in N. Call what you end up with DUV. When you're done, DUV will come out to 0.257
